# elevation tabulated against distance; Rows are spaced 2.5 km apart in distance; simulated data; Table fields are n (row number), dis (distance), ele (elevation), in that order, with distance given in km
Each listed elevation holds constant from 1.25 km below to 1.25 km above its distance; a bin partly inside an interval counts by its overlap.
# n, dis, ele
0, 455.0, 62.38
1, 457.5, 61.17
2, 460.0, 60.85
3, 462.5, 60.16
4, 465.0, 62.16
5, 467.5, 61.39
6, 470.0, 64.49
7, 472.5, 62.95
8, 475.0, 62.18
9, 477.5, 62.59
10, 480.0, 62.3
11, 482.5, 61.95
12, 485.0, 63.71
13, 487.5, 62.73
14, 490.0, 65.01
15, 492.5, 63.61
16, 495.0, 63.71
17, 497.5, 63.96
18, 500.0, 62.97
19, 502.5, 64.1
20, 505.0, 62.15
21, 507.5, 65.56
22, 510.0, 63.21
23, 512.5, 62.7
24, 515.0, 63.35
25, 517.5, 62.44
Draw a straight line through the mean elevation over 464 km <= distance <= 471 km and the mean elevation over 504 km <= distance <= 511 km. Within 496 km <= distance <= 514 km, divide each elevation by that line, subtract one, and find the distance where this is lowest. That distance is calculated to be 505.0 km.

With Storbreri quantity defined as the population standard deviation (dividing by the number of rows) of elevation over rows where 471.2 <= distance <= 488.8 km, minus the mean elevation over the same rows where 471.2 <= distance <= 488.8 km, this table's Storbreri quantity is -62.1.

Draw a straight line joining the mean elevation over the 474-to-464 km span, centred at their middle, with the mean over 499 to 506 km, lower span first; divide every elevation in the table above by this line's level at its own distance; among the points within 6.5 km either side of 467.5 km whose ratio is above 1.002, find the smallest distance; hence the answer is 470.0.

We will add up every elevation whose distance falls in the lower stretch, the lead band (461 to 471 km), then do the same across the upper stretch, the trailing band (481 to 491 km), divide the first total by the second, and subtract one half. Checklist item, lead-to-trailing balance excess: 0.479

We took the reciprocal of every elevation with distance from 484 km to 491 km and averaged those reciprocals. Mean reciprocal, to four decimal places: 0.0157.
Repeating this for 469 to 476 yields 0.0158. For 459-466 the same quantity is 0.0164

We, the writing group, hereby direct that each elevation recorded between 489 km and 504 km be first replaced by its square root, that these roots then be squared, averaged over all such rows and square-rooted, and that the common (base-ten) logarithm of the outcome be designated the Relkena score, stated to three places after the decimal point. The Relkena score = 0.903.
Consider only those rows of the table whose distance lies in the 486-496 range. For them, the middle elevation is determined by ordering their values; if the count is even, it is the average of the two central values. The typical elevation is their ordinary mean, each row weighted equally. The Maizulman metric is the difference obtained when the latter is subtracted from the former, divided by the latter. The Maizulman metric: -0.0016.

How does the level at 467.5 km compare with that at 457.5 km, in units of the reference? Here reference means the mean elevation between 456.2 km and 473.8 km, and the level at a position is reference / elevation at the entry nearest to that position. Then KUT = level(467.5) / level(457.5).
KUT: 1.00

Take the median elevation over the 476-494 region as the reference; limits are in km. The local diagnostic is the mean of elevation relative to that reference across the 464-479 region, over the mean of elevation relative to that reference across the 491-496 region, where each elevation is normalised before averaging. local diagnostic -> 0.98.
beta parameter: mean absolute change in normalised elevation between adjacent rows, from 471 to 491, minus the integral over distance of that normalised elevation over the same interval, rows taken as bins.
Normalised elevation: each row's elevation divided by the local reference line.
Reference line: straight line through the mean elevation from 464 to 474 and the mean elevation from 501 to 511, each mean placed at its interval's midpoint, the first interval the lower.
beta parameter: -19.9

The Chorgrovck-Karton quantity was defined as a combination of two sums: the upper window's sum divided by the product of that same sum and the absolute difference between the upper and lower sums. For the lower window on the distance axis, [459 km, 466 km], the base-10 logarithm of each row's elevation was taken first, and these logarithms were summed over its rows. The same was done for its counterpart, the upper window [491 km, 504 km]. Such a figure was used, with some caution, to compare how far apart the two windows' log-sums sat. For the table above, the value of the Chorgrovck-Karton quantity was 0.27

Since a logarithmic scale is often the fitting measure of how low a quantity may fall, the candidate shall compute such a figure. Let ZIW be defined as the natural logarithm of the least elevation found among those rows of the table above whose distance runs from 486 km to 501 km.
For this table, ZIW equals 4.14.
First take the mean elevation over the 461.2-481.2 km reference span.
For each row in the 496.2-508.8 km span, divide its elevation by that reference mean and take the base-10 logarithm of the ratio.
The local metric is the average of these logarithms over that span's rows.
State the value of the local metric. 0.0101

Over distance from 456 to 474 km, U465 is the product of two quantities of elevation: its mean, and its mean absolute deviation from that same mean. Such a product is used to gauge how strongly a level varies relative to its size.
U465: 70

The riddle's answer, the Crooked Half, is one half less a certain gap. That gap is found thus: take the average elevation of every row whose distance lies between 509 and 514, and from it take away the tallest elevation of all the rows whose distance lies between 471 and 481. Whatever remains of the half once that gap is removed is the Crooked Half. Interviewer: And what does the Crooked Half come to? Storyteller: 0.5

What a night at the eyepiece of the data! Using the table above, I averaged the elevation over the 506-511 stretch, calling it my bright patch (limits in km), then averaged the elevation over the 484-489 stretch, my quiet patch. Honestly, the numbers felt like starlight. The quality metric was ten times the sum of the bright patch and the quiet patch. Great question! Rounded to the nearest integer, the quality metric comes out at 1276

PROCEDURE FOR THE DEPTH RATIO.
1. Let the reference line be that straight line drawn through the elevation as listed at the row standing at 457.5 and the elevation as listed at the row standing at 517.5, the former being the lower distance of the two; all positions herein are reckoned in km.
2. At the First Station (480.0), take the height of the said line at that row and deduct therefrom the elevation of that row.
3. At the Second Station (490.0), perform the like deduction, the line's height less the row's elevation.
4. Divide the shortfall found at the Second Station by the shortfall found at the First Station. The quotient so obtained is 5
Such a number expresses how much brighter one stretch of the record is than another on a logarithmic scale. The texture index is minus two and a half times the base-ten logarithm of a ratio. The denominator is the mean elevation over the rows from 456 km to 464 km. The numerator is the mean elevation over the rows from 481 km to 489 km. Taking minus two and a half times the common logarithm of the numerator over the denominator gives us -0.036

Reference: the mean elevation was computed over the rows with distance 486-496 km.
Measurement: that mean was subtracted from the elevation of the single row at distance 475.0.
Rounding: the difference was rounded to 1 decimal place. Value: -1.6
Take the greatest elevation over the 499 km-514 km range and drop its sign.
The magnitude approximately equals 65.6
